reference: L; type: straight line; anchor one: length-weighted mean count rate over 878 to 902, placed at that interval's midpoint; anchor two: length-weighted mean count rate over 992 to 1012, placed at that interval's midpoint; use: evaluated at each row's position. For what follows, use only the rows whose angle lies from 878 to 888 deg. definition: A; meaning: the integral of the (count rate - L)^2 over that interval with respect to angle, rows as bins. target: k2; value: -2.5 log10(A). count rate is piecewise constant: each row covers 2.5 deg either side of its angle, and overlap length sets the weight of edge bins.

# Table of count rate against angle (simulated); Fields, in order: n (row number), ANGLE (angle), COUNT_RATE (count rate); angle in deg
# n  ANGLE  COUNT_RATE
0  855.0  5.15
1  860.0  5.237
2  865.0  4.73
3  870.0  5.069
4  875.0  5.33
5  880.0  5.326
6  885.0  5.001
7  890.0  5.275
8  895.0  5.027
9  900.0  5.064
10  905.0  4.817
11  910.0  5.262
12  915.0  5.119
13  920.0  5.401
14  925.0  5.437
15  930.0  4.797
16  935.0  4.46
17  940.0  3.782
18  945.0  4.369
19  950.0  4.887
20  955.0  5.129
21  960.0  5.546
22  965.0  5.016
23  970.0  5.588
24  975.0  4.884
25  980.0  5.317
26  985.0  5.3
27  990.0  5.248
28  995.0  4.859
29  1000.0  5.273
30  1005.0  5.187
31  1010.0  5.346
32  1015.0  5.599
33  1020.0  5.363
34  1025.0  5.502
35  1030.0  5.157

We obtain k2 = 1.4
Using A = 0.3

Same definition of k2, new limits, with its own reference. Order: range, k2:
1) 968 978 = -0.2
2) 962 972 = 0.0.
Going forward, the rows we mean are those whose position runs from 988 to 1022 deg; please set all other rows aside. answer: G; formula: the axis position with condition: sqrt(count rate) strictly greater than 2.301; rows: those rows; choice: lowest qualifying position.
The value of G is 1010.0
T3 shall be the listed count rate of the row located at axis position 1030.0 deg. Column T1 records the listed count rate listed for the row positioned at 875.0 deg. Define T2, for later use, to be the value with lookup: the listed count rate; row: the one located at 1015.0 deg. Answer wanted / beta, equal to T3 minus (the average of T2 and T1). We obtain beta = -0.3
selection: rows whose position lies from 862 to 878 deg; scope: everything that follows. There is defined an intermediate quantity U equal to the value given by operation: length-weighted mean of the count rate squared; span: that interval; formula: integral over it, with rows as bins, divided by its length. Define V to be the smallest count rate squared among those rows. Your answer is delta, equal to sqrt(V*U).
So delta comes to 24.0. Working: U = 25.6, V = 22.4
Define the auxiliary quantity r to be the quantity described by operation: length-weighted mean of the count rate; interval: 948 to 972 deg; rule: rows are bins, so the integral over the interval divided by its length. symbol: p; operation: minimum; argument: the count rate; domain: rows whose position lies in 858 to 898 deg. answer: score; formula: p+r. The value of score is 10.0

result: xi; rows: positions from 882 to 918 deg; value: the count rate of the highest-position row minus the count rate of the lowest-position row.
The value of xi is 0.12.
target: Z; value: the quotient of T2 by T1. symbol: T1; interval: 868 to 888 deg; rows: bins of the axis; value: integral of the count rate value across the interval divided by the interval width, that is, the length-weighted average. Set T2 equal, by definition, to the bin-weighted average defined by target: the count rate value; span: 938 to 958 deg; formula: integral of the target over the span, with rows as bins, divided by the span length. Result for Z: 0.884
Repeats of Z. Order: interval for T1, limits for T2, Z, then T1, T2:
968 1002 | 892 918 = 0.974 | 5.203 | 5.07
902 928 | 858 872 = 0.963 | 5.197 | 5.00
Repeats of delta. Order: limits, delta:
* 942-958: 21.0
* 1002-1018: 27.9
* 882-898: 25.5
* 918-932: 25.1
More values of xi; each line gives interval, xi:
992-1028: 0.64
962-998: -0.16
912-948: -0.75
